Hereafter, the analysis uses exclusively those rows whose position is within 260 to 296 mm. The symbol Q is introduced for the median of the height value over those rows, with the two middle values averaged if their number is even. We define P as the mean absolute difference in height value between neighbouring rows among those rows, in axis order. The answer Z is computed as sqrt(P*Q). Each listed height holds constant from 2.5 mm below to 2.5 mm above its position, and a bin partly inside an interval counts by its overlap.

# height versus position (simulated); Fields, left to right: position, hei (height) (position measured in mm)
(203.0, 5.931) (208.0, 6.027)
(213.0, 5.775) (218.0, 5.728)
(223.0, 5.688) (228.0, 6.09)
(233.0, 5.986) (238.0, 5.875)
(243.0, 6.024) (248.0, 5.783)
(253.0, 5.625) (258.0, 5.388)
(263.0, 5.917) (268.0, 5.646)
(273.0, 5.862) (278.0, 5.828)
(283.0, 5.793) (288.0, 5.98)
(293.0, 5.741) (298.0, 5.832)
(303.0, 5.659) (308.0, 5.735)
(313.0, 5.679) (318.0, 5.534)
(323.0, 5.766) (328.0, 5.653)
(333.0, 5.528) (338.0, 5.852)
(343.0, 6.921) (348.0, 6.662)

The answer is 0.977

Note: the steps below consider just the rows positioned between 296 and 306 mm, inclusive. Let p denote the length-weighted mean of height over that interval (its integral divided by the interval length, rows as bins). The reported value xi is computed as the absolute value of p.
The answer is 5.74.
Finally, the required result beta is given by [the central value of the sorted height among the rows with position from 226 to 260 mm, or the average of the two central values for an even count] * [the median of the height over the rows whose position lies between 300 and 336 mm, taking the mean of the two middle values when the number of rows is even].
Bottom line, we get 33.2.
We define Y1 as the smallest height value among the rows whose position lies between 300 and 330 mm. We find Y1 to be 5.534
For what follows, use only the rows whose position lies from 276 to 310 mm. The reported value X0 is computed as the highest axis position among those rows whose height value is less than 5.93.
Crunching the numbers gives 308.0 mm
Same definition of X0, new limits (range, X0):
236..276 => 273.0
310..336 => 333.0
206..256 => 253.0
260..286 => 283.0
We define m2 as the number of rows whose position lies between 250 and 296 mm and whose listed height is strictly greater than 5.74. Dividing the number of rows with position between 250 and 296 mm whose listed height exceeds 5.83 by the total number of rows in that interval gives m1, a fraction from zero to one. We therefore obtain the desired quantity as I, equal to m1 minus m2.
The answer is -5.7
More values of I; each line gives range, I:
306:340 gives -1.9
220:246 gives -3.2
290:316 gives -1.8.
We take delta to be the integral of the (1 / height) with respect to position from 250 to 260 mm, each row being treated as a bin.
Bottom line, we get 1.8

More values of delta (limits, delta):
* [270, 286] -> 2.7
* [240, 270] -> 5.2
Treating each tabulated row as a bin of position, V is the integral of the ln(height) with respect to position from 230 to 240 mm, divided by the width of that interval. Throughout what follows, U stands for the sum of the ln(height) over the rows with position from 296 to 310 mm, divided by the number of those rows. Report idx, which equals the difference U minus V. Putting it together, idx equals -0.034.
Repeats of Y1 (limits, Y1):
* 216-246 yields 5.688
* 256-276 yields 5.388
